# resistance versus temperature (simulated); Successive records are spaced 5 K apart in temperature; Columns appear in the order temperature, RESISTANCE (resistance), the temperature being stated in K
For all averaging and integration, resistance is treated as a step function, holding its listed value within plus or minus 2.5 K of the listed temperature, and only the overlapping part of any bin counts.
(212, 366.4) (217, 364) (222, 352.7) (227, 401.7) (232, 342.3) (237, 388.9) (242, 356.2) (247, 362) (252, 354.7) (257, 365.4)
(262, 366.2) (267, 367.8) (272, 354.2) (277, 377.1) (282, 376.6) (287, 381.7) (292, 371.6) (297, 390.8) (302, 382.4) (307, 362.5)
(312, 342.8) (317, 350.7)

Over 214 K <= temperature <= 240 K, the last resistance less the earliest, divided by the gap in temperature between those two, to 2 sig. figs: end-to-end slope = 1.2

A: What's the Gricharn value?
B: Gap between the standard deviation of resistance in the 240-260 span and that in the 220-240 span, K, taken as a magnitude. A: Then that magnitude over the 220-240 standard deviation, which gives 0.82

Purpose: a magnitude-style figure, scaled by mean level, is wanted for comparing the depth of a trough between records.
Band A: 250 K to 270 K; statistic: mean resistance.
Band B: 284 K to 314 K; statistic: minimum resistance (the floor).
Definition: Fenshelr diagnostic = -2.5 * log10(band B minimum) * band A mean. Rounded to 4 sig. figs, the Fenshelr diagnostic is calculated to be -2304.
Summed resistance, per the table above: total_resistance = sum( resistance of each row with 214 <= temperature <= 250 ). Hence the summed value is 2568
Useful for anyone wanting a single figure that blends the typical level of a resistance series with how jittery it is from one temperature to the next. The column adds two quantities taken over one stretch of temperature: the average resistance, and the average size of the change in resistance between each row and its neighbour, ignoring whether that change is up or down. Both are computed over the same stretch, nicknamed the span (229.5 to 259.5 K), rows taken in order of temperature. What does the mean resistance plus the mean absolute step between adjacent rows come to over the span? 382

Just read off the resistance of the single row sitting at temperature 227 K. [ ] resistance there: 401.7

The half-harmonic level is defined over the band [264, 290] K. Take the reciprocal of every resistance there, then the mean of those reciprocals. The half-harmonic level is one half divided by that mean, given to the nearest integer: 186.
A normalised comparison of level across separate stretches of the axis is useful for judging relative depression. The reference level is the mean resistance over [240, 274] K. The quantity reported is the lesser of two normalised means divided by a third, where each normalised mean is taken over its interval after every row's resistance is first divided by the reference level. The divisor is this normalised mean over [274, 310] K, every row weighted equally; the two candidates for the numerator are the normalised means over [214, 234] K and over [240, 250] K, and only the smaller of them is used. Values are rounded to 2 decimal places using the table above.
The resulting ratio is 0.95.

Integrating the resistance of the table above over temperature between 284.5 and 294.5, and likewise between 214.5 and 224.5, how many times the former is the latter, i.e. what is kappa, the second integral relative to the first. 0.95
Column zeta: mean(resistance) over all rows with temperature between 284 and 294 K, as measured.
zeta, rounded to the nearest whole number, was 377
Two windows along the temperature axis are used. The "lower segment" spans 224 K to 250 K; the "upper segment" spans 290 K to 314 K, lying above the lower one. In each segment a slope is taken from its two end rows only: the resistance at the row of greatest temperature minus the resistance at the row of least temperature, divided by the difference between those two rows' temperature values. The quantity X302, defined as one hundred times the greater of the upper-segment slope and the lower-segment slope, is -144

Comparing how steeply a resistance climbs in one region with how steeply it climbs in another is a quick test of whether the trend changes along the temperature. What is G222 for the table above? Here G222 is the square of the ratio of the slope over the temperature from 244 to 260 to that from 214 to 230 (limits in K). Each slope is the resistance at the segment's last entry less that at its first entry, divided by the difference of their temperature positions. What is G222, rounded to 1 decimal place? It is 0.0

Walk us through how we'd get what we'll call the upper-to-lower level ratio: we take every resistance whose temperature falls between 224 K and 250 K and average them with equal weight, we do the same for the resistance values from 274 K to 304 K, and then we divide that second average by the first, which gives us 1.03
